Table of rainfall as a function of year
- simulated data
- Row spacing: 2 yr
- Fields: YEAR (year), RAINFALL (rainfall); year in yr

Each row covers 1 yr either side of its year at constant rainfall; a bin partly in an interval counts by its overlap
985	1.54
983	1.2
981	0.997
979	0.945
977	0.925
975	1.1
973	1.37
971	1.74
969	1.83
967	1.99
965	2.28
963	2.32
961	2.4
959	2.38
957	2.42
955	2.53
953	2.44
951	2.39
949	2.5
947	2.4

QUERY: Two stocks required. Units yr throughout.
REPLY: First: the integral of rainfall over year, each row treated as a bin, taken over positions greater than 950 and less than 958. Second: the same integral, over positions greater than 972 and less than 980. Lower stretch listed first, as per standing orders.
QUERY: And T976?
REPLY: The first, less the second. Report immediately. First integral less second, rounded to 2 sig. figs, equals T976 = 11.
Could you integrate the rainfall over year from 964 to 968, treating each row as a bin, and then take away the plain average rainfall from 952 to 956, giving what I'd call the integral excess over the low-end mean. 6.1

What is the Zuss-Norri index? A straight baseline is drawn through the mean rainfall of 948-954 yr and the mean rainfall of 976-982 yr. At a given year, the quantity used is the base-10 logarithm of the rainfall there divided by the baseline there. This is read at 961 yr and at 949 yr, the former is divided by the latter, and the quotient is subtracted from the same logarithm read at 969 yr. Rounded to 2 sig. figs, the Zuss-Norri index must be 12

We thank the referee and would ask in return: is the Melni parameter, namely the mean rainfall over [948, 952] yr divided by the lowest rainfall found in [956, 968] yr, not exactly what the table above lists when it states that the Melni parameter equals 1.2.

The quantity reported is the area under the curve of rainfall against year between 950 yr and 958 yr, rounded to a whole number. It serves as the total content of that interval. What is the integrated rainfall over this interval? 20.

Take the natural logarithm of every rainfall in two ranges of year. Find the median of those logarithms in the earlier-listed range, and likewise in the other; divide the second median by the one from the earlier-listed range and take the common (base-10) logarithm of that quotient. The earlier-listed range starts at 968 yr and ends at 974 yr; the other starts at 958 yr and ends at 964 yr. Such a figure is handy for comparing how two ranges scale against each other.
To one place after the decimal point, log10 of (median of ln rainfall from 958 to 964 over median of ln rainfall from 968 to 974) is 0.2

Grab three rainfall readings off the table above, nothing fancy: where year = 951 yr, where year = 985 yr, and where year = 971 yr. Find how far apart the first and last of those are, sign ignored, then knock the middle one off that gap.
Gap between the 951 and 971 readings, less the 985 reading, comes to -0.9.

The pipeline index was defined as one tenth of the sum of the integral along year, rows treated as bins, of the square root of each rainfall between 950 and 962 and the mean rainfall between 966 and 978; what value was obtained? 2.0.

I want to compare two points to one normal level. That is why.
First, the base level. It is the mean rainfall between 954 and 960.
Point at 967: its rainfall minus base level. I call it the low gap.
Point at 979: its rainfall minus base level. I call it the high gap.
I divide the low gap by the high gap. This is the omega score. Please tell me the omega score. 0.3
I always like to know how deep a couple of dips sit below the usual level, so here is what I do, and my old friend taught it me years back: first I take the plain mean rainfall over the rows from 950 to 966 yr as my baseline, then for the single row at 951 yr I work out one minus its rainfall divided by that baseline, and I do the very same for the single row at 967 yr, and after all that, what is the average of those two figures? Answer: 0.1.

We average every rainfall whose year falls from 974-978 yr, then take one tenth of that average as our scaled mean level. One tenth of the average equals 0.10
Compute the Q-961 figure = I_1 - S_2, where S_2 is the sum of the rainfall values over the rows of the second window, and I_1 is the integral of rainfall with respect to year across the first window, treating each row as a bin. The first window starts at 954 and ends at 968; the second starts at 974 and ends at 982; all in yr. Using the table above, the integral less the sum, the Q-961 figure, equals 29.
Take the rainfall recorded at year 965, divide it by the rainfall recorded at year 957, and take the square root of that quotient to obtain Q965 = 0.97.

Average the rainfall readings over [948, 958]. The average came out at 2.46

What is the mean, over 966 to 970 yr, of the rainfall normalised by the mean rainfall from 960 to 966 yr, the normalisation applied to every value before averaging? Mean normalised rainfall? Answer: 0.82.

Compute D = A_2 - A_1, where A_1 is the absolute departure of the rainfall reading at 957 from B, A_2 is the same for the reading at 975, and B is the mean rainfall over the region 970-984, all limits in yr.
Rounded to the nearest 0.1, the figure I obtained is -1.2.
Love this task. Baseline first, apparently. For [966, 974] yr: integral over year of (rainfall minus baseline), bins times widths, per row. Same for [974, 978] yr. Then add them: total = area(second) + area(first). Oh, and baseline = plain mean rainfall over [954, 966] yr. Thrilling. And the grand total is -11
